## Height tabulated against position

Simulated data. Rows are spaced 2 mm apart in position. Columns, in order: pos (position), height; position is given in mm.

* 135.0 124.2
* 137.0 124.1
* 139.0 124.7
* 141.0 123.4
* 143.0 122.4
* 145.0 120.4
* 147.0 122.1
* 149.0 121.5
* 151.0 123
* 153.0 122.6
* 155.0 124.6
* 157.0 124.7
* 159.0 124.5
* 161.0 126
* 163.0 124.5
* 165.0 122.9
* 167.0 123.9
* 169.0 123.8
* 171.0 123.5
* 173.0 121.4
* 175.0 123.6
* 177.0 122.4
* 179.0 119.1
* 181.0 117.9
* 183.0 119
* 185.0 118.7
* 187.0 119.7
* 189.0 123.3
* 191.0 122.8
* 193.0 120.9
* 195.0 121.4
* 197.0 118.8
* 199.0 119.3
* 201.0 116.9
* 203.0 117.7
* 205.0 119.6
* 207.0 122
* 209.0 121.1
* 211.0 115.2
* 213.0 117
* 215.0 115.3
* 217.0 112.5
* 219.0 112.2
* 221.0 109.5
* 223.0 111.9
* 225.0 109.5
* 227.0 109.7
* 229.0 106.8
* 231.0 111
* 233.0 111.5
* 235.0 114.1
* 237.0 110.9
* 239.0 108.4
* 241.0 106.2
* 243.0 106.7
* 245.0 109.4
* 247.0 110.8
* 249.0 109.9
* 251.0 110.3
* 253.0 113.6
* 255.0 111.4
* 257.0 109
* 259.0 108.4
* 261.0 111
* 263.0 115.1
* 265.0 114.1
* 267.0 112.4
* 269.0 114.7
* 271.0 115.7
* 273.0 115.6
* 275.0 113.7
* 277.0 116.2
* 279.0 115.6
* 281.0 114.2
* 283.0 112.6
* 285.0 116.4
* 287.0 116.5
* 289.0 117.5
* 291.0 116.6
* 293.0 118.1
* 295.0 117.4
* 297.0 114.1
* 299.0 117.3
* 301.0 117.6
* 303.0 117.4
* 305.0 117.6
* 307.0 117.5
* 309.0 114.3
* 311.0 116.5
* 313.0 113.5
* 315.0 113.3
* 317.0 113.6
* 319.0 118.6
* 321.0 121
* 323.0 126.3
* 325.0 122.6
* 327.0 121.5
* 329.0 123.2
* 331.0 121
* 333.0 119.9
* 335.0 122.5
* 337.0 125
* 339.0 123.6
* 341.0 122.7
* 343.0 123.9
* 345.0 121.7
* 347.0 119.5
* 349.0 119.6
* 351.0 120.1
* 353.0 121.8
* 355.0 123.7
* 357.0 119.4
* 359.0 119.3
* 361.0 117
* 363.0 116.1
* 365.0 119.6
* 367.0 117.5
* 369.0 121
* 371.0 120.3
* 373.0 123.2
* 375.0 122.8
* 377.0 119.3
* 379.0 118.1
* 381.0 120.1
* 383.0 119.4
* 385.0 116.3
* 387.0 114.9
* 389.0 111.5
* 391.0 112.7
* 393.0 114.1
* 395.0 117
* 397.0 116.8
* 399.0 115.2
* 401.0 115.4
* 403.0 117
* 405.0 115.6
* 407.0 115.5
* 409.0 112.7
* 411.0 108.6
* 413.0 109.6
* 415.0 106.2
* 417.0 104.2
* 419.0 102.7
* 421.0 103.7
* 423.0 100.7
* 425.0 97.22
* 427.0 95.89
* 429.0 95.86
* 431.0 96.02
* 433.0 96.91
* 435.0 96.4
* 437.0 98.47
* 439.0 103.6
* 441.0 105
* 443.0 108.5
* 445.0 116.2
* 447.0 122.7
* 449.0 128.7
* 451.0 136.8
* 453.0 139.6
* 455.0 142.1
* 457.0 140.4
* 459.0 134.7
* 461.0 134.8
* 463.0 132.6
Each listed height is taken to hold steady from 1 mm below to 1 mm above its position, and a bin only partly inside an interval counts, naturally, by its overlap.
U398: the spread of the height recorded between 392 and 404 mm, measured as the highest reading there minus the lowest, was 3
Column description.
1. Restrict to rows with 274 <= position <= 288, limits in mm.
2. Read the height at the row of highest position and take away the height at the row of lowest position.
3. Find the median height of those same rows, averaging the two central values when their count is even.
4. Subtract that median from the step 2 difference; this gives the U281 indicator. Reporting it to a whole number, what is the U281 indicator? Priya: -113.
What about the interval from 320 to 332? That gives -122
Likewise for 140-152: -123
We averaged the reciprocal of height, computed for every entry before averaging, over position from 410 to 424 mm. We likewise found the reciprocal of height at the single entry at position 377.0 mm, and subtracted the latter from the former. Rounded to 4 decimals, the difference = 0.0011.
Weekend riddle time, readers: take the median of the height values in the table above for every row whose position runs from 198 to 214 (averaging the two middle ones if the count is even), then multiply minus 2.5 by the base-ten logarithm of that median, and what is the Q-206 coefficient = -5.18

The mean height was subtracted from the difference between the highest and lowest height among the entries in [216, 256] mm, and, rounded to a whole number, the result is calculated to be -102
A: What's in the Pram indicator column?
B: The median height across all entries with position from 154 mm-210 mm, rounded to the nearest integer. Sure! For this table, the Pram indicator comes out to 122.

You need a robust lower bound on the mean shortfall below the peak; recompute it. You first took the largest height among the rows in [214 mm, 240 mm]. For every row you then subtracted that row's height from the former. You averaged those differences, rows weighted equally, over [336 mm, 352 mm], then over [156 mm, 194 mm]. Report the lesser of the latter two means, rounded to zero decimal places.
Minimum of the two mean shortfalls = -7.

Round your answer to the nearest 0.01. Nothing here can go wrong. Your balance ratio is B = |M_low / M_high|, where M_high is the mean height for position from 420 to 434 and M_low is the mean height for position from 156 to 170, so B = 1.27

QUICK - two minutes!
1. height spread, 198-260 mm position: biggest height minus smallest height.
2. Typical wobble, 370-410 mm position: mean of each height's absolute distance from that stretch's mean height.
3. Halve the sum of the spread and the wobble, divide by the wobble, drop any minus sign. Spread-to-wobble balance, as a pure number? 3.6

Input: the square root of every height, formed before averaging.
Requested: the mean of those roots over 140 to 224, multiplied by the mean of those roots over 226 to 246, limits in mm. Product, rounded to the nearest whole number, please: 115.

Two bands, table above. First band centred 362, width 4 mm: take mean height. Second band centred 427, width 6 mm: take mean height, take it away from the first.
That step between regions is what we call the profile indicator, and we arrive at 20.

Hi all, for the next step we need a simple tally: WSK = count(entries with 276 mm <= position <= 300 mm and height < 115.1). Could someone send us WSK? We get 3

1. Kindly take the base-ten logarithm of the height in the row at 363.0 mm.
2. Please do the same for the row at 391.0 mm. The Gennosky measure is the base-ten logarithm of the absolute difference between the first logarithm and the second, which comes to -1.9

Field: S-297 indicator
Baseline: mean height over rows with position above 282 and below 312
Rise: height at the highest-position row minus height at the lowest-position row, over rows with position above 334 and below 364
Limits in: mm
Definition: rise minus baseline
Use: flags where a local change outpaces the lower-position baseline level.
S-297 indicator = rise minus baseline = -123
